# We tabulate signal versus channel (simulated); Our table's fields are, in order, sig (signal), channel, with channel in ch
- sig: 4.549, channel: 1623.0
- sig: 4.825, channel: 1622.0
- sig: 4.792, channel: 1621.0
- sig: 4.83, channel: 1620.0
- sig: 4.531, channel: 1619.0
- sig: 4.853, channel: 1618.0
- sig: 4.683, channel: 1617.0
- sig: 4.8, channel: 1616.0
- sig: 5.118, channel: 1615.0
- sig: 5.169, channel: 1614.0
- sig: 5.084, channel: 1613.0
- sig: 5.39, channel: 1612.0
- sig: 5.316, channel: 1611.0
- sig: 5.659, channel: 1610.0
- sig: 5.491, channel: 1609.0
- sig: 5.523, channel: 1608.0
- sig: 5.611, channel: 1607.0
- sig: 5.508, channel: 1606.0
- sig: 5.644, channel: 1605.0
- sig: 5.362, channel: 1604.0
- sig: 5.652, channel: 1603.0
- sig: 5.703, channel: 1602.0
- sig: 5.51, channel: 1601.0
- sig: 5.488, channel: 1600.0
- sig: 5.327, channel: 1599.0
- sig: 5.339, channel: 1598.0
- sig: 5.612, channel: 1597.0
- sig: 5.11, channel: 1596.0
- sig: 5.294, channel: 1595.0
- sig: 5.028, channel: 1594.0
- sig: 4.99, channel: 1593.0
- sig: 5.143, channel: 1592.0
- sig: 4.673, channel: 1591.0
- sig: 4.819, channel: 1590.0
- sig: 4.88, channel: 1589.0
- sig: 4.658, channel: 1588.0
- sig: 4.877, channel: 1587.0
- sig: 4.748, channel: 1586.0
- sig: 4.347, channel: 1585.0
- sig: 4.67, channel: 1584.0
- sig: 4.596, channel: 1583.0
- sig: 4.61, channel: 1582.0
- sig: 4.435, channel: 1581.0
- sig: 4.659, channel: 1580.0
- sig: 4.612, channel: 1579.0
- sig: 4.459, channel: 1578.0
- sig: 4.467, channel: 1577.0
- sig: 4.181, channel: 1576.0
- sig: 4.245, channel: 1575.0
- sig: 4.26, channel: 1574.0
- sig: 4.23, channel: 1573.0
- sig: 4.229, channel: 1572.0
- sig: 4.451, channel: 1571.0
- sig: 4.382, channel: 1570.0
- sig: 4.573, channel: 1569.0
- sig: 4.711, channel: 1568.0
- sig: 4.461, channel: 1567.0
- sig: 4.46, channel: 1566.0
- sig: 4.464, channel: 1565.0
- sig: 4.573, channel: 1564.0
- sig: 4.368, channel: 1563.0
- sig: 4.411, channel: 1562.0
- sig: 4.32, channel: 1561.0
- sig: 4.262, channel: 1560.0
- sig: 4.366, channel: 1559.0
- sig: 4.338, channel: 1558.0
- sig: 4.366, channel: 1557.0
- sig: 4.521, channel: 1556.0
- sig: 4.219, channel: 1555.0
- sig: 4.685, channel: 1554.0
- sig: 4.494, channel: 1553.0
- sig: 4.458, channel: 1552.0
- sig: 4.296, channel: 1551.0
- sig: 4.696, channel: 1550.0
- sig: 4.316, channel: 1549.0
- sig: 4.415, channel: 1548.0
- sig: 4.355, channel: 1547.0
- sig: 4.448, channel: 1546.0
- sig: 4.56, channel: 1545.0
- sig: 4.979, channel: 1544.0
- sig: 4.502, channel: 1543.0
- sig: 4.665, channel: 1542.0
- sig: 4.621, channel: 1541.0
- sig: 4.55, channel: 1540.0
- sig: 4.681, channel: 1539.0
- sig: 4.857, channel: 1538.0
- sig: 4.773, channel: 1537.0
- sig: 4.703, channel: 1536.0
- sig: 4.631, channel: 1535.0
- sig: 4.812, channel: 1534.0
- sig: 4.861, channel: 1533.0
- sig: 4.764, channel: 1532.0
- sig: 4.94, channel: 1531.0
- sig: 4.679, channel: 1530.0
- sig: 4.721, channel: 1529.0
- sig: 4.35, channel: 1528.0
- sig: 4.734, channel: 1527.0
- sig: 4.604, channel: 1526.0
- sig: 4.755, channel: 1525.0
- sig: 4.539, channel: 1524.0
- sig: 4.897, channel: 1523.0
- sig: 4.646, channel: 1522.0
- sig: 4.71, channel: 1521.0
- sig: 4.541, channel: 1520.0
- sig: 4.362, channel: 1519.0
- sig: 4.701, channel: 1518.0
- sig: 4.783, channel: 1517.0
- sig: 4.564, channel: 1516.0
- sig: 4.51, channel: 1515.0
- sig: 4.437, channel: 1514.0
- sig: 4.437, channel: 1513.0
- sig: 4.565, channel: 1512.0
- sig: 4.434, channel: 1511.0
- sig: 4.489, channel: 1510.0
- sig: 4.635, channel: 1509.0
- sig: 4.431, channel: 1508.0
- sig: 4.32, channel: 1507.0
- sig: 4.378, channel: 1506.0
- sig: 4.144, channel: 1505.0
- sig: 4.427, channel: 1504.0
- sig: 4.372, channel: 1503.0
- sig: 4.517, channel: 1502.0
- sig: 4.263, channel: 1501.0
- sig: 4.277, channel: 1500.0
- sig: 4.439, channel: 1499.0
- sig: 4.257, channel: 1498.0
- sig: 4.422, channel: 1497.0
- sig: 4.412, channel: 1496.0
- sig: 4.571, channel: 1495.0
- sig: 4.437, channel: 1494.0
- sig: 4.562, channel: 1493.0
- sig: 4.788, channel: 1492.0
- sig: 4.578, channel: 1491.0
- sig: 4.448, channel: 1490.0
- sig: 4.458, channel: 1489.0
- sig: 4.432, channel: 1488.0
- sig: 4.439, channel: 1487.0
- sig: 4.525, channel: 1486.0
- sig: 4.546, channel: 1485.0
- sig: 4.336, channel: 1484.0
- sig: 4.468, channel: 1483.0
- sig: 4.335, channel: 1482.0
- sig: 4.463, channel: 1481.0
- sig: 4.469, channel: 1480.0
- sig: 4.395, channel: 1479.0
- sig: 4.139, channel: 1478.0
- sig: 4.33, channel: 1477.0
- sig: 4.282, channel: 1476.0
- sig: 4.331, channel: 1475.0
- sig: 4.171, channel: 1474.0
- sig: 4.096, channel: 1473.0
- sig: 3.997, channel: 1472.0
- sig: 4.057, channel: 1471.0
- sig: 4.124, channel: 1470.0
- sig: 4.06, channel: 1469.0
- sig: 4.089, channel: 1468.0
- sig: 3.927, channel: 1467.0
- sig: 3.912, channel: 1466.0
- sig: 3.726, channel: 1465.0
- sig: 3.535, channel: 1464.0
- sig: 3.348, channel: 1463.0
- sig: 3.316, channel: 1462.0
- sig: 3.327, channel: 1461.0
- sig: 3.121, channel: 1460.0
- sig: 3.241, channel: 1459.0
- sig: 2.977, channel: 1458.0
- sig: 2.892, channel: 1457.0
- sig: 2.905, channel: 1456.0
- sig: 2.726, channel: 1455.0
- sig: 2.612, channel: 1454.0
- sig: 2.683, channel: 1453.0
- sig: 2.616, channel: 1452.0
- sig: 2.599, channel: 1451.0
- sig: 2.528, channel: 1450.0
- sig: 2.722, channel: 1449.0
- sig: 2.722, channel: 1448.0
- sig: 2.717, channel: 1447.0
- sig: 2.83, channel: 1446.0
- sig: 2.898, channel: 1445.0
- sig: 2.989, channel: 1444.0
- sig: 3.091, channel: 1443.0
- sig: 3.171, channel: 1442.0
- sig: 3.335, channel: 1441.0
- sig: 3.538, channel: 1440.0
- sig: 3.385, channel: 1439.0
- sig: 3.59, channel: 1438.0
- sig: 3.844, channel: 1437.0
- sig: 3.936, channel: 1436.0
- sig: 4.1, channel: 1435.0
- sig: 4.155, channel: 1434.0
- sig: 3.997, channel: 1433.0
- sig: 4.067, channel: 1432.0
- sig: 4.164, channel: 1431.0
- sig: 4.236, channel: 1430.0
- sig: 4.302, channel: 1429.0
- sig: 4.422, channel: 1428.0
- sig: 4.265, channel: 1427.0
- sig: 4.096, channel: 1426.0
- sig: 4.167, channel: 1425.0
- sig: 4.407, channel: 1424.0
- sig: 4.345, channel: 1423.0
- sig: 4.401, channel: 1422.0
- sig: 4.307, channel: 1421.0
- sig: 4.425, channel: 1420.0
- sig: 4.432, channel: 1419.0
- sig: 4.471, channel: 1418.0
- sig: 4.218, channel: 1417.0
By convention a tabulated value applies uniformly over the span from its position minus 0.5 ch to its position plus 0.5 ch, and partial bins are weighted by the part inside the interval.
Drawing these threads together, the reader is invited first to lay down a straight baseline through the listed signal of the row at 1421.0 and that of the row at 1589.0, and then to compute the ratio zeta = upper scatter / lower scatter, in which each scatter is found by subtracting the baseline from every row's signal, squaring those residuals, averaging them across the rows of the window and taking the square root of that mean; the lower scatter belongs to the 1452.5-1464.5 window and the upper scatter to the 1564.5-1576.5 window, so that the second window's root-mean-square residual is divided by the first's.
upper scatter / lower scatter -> 0.33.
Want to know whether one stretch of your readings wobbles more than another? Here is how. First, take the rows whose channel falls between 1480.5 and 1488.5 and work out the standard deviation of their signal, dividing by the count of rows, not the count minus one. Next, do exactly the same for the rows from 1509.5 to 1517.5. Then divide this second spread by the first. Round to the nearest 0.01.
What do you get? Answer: 1.51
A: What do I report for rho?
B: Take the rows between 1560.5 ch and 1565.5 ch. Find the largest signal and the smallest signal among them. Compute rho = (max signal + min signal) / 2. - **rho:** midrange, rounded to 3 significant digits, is 4.45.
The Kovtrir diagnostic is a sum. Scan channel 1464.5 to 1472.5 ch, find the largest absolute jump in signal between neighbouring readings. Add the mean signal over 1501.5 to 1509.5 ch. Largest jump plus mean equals 4.59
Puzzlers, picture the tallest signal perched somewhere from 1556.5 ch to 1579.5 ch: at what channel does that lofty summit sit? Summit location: 1568.0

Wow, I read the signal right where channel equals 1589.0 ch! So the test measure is 4.88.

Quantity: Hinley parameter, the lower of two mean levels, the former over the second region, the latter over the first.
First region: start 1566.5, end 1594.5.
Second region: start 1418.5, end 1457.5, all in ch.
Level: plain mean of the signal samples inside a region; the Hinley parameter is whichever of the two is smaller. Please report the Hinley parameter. 3.55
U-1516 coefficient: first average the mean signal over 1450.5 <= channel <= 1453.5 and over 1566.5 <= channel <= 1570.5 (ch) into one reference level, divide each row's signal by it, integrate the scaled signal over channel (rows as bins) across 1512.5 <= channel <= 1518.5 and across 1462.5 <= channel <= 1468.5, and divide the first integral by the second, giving 1.22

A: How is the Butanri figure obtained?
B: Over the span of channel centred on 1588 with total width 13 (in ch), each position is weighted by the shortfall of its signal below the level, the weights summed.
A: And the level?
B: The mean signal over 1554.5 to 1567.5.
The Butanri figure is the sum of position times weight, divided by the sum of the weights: 1589.5 ch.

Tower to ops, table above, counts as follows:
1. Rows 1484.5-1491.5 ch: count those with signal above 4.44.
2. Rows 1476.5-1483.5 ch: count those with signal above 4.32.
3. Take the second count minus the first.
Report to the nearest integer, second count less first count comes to 1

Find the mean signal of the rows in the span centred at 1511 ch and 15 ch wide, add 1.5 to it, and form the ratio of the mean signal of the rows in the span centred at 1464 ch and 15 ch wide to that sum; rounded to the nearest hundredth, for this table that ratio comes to 0.60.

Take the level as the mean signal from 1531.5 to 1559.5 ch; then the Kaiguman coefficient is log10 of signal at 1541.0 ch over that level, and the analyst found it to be 0.00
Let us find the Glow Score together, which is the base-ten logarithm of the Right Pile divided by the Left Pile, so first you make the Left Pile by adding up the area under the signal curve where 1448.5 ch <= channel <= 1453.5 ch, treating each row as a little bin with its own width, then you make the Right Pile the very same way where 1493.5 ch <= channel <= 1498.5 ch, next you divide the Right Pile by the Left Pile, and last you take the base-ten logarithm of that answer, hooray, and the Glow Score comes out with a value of 0.23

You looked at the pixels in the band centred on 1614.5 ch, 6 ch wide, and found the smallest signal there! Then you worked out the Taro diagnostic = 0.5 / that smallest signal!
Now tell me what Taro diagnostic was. 0.107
